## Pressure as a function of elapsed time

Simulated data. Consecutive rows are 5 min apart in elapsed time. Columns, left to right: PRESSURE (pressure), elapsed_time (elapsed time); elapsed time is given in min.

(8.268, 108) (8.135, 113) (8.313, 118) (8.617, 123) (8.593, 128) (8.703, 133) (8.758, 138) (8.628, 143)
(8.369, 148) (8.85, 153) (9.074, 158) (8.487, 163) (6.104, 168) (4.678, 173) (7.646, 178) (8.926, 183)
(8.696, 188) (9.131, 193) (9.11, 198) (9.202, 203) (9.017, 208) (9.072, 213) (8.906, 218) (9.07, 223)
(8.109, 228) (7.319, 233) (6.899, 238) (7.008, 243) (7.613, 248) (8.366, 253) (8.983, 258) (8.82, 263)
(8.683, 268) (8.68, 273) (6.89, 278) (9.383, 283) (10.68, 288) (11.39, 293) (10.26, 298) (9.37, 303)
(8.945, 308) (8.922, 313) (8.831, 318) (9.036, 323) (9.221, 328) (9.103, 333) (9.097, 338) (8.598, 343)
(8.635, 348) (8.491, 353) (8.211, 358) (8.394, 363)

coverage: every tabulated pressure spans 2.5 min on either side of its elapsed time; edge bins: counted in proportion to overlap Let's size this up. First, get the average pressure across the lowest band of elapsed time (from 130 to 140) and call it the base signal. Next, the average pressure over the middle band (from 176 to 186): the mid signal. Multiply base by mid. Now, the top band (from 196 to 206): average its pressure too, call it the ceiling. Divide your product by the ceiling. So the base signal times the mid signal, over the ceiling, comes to 7.9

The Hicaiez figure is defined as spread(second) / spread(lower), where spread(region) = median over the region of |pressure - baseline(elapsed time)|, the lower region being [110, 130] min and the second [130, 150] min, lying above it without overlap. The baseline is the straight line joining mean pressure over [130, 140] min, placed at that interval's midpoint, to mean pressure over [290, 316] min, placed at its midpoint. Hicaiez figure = 0.4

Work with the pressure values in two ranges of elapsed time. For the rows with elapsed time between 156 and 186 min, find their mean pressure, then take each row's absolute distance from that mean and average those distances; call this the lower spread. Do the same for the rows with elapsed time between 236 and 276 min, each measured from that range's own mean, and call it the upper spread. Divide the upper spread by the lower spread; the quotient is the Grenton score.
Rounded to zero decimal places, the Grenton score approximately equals 1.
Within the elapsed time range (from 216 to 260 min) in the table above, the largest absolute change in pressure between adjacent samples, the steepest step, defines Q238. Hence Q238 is 1.0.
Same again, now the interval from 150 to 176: 2.4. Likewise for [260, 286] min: 2.5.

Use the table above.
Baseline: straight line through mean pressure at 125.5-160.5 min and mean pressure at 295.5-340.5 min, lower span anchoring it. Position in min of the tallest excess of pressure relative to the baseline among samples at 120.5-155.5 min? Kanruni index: 153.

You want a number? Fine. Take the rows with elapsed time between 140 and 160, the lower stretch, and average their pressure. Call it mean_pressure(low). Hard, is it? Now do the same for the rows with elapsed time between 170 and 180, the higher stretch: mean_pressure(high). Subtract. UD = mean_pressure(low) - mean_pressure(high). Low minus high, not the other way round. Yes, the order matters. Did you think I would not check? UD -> 2.6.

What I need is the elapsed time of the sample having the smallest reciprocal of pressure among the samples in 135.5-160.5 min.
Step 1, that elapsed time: 158 min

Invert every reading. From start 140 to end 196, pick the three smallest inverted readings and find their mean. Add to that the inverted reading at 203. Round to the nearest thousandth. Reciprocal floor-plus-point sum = 0.219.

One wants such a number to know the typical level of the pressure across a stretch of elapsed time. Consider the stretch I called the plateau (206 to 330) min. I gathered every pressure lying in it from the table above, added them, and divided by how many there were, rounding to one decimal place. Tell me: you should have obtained 8.8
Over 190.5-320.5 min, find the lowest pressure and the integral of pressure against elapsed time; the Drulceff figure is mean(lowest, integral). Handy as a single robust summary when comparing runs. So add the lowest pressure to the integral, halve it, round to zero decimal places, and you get 575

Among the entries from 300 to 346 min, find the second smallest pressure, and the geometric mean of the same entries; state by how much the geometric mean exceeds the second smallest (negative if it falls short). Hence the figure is 0.18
